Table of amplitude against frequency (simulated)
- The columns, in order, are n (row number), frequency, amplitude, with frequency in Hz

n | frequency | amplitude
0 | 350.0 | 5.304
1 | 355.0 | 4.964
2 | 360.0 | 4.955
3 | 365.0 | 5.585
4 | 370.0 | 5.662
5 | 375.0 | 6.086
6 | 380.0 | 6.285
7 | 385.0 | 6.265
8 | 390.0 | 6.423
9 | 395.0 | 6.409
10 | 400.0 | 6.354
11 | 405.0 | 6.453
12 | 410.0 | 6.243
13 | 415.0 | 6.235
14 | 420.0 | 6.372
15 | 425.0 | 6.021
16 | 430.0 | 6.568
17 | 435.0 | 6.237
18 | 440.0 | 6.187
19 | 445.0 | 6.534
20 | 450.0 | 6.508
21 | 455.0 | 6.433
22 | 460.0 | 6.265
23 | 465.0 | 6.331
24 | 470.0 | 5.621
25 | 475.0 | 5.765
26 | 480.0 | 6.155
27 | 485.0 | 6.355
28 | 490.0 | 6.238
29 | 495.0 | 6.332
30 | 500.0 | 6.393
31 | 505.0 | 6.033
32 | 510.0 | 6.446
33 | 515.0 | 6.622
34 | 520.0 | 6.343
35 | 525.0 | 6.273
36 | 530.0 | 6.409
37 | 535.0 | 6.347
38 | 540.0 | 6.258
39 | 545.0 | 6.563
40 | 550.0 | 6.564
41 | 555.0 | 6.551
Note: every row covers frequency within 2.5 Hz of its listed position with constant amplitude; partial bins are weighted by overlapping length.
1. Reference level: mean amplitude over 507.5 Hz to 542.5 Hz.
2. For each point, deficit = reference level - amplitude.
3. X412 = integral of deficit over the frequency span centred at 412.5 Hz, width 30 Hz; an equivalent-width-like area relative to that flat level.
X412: 3.2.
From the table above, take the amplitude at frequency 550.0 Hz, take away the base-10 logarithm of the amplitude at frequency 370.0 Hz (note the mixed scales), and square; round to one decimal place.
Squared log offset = 33.8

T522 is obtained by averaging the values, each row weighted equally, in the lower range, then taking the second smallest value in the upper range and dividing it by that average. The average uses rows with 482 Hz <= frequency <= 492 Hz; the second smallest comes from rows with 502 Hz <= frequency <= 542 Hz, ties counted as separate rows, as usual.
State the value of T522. 0.99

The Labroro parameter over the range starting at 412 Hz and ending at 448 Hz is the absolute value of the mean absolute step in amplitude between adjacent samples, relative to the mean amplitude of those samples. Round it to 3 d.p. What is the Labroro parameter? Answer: 0.047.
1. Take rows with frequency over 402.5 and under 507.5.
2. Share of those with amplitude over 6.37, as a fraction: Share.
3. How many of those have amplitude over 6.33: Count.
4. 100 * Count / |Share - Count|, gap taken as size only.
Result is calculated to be 103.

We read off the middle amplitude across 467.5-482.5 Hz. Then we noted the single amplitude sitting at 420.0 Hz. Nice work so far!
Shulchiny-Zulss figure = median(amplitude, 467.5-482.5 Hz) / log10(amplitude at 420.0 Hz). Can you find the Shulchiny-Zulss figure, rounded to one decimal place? 7.2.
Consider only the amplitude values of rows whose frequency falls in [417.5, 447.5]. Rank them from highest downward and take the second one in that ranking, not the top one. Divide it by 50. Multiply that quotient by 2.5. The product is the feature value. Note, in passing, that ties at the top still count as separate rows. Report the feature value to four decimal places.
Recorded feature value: 0.3267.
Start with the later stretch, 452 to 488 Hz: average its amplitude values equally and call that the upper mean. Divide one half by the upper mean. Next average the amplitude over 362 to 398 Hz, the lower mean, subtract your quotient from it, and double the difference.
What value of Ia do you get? 12.0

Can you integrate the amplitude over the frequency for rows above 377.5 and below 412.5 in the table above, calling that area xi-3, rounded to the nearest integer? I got 222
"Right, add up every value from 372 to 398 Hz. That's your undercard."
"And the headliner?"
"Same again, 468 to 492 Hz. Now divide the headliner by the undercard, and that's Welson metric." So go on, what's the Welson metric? 0.96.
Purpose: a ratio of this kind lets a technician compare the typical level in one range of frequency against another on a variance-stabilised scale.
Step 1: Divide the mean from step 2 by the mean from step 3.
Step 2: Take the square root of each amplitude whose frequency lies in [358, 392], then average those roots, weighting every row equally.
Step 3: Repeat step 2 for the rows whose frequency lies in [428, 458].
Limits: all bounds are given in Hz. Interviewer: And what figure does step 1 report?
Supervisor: 0.96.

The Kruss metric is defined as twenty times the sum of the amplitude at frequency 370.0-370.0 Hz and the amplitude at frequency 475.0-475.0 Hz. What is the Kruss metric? 229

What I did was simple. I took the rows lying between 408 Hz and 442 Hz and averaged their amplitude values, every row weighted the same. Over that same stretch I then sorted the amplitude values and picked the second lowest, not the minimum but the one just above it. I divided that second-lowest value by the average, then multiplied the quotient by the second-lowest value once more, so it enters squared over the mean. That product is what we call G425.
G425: 6.11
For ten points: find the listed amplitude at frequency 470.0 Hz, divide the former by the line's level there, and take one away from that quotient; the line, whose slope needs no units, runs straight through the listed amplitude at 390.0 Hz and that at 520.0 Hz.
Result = -0.12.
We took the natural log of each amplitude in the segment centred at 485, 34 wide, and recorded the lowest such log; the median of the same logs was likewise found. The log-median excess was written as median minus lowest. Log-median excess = 0.10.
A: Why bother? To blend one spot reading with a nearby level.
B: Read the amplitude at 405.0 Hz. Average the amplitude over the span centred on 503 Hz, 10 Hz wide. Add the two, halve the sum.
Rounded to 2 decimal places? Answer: 6.33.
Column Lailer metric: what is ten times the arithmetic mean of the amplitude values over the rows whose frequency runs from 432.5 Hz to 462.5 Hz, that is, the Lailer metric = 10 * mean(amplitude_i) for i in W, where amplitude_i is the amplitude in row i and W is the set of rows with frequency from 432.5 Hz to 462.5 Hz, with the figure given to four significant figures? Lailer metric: 63.61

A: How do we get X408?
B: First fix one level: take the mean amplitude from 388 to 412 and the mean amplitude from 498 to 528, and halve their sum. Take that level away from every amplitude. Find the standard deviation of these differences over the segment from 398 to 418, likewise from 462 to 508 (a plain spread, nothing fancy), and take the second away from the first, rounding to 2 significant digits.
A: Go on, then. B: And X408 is -0.17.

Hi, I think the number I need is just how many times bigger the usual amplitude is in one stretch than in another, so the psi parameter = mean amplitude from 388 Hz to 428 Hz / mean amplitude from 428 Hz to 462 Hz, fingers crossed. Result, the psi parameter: 0.99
